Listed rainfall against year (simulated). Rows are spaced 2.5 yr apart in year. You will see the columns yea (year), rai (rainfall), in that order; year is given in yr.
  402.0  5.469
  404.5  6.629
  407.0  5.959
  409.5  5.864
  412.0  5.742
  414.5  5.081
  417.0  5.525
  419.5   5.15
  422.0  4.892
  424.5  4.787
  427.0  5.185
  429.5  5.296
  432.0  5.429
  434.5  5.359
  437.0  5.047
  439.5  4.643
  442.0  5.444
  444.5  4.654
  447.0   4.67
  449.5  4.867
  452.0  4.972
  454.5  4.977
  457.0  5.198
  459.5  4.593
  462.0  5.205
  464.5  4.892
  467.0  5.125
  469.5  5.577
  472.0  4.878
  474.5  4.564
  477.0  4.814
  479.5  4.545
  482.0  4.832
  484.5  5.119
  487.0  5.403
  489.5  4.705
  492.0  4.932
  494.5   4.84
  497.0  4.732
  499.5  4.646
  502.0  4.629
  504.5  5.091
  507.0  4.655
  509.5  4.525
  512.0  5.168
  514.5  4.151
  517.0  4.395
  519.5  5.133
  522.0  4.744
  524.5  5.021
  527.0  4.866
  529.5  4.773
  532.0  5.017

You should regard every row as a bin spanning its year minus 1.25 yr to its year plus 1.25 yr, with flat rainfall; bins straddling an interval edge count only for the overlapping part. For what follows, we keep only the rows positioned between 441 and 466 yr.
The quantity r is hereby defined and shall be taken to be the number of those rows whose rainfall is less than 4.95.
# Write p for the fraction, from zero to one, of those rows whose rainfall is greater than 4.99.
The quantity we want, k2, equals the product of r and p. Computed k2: 1.5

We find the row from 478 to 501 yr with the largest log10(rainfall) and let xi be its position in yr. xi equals 487.0 yr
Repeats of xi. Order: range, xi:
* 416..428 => 417.0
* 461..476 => 469.5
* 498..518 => 512.0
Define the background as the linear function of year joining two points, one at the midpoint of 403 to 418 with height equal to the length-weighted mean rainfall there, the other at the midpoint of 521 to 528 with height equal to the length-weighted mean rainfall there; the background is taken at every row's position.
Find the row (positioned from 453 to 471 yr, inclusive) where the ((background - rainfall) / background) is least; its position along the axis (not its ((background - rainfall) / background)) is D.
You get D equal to 469.5 yr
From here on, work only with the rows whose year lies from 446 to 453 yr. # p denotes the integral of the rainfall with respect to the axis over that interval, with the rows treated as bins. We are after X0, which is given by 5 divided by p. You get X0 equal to 0.148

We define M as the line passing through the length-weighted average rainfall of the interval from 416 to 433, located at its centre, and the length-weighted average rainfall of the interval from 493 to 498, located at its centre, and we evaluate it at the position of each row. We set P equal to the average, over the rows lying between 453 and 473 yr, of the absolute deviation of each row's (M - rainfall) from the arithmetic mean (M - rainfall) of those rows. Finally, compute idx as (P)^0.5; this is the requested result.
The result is 0.47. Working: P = 0.224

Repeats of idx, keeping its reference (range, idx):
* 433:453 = 0.49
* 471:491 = 0.46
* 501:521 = 0.56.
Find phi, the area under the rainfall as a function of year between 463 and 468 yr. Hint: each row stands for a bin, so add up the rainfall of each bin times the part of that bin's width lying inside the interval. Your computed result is 25.1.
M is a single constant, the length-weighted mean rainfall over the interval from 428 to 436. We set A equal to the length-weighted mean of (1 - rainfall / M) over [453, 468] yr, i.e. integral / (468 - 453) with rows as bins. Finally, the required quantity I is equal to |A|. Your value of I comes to 0.066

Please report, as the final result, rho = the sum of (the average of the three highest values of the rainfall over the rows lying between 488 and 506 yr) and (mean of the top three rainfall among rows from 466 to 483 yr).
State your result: 10.1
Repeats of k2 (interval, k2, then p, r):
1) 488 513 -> 1.6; 0.20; 8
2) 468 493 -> 2.1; 0.30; 7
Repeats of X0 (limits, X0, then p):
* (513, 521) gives 0.136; 37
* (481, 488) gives 0.140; 36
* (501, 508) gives 0.149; 34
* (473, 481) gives 0.134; 37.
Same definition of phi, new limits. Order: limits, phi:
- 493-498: 24.0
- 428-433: 26.8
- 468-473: 26.2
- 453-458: 25.4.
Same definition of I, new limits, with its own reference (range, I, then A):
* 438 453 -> 0.088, 0.088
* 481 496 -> 0.070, 0.070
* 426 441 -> 0.034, 0.034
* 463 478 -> 0.068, 0.068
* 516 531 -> 0.096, 0.096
